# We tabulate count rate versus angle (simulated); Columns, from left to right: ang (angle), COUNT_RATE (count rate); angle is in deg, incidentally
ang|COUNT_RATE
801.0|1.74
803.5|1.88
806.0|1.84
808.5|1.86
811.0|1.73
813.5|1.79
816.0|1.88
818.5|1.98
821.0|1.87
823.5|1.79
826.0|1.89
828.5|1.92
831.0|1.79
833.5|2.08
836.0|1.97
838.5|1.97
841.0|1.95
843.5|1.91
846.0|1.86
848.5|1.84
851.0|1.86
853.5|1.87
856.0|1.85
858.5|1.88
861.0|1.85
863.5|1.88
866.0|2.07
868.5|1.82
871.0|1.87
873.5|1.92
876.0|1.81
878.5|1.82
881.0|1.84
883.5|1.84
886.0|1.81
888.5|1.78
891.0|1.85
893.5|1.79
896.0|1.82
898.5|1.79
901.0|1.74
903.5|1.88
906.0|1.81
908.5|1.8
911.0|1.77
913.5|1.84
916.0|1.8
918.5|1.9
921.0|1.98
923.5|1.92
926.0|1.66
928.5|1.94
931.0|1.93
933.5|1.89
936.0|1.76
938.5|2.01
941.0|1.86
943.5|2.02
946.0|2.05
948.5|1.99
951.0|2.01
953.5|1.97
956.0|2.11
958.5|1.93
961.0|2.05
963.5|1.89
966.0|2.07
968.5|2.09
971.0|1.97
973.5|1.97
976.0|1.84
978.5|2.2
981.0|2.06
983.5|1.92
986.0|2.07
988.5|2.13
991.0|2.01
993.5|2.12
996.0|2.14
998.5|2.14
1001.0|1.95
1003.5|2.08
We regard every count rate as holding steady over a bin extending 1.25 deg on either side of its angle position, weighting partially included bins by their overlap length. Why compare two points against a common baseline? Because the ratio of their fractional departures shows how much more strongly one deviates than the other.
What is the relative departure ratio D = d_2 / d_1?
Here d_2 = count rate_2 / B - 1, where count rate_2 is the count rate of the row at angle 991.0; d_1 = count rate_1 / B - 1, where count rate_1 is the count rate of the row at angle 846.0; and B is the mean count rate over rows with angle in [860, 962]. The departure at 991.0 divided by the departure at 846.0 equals -6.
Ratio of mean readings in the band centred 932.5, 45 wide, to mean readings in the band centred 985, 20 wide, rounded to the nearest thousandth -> 0.932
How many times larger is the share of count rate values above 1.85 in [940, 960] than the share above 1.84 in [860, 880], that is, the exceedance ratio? 1.60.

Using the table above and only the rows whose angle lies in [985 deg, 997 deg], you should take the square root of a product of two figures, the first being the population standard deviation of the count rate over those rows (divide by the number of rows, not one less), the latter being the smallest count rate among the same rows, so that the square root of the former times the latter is 0.31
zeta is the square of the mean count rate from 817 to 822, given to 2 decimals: 3.71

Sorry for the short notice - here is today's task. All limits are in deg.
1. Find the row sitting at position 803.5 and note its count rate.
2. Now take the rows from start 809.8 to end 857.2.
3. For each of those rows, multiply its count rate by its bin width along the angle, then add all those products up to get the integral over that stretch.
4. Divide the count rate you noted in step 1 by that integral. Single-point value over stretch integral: 0.0210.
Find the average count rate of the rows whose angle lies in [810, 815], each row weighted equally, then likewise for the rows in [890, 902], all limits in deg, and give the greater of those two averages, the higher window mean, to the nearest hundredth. 1.80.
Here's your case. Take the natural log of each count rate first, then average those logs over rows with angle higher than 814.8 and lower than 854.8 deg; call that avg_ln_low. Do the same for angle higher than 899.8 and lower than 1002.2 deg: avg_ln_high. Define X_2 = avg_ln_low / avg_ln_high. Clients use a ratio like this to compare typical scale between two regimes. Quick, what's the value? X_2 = 0.96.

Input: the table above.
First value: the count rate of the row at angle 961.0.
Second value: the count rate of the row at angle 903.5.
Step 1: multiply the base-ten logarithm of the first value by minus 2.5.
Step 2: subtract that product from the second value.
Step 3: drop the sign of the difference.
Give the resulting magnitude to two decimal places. 2.66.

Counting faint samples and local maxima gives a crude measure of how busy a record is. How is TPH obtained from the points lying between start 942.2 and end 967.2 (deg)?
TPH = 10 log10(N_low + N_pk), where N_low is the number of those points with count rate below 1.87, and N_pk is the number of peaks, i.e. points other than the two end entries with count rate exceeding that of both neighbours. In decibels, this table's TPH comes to 6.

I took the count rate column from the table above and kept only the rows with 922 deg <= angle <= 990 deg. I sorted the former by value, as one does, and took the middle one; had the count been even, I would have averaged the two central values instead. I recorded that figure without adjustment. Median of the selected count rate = 1.97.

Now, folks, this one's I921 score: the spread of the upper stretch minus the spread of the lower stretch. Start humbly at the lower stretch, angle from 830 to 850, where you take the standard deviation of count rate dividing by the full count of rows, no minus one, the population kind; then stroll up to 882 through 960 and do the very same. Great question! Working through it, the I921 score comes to 0.017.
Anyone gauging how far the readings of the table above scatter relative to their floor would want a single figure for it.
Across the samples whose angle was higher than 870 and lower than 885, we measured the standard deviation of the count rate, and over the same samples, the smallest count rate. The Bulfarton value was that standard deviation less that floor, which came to -1.77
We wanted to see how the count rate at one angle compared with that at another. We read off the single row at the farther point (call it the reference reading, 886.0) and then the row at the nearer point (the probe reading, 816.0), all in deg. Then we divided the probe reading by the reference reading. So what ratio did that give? 1.04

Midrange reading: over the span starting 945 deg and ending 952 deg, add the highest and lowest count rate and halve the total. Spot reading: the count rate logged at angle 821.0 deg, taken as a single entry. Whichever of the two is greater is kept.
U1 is 2.02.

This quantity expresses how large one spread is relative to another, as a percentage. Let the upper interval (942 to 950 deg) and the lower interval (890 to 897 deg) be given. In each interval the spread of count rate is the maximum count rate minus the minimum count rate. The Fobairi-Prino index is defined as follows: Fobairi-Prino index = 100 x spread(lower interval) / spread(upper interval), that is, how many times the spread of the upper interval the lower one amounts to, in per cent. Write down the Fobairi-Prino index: 100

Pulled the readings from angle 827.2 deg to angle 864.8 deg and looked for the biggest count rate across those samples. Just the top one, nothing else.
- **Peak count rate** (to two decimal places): 2.08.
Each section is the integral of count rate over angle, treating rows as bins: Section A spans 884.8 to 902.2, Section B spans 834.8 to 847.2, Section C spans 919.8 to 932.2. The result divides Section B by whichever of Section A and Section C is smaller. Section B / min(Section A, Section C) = 1.0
